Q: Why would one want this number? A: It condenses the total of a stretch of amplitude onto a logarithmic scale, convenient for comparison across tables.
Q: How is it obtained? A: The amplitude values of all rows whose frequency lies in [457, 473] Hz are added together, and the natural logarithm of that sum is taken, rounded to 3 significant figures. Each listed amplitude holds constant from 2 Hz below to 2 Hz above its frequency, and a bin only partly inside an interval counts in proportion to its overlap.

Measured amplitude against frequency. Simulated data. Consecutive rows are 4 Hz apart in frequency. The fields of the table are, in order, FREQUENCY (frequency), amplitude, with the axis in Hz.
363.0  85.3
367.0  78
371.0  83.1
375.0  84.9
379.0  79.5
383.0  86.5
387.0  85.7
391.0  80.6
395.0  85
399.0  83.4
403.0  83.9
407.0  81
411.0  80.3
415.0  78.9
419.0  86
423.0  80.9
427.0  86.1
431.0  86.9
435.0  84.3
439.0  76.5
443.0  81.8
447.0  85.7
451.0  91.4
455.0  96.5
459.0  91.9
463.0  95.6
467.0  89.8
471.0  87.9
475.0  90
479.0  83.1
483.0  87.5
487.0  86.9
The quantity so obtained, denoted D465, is 5.90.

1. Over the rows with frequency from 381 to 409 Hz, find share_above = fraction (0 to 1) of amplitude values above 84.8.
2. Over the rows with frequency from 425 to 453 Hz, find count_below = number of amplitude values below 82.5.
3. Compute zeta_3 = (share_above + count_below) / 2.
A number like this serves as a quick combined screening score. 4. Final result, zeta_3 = 1.2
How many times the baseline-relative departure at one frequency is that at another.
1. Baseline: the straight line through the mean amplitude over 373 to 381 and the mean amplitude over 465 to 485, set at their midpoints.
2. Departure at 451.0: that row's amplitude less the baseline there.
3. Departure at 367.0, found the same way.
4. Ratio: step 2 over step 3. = -1.4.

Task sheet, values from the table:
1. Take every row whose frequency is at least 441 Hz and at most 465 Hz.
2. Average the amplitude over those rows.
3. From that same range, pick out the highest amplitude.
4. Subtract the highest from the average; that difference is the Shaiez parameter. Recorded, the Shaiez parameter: -6.02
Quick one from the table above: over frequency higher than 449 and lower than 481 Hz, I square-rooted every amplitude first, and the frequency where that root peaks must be 455.0 Hz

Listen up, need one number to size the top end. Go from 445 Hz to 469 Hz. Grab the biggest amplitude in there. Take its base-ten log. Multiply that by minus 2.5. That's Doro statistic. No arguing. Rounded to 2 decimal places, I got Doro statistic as -4.96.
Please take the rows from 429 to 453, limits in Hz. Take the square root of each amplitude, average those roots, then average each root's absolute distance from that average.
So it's 0.19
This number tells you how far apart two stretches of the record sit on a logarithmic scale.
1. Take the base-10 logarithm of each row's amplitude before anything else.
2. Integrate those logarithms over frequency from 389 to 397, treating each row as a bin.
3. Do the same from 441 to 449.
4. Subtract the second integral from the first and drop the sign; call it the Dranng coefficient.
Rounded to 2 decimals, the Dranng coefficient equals 0.04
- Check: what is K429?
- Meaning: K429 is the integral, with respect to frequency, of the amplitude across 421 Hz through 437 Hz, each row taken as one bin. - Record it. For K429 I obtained 1353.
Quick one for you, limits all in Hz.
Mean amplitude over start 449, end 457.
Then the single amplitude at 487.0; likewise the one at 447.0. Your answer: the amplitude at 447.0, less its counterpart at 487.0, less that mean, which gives -95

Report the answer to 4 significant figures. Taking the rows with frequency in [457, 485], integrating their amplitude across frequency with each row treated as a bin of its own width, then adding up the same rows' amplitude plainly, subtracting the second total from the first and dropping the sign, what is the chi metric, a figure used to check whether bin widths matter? 1877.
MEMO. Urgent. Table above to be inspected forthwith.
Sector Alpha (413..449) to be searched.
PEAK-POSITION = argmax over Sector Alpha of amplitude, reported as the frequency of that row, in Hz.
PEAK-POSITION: 431.0 Hz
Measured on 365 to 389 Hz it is 383.0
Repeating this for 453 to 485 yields 455.0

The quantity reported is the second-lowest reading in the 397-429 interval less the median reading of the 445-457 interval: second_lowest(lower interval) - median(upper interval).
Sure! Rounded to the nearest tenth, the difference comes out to -11.1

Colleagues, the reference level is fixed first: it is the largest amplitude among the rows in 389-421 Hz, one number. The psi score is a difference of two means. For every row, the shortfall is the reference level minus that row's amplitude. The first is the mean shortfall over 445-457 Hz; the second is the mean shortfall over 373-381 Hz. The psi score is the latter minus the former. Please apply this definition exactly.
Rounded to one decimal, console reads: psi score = 9.0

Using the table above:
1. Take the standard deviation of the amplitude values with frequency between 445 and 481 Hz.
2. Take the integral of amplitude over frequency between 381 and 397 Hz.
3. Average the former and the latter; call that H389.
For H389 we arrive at 678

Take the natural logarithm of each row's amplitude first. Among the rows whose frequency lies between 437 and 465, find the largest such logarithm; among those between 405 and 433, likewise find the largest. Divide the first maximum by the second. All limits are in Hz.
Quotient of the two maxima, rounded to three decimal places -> 1.023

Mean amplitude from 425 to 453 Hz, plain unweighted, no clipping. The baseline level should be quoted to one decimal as 84.7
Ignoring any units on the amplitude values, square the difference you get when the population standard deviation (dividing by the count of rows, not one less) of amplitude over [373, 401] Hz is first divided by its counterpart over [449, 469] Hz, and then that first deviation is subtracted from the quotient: 2.3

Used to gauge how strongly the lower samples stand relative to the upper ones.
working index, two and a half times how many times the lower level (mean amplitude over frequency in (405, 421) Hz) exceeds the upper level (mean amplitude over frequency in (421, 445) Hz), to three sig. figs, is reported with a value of 2.46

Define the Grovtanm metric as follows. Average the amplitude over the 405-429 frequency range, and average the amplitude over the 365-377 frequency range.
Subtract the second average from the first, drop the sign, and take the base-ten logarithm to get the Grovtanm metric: -0.7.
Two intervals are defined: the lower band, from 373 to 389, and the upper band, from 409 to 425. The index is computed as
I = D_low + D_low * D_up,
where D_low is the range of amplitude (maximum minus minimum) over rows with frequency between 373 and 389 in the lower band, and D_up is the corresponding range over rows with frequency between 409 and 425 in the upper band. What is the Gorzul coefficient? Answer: 57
